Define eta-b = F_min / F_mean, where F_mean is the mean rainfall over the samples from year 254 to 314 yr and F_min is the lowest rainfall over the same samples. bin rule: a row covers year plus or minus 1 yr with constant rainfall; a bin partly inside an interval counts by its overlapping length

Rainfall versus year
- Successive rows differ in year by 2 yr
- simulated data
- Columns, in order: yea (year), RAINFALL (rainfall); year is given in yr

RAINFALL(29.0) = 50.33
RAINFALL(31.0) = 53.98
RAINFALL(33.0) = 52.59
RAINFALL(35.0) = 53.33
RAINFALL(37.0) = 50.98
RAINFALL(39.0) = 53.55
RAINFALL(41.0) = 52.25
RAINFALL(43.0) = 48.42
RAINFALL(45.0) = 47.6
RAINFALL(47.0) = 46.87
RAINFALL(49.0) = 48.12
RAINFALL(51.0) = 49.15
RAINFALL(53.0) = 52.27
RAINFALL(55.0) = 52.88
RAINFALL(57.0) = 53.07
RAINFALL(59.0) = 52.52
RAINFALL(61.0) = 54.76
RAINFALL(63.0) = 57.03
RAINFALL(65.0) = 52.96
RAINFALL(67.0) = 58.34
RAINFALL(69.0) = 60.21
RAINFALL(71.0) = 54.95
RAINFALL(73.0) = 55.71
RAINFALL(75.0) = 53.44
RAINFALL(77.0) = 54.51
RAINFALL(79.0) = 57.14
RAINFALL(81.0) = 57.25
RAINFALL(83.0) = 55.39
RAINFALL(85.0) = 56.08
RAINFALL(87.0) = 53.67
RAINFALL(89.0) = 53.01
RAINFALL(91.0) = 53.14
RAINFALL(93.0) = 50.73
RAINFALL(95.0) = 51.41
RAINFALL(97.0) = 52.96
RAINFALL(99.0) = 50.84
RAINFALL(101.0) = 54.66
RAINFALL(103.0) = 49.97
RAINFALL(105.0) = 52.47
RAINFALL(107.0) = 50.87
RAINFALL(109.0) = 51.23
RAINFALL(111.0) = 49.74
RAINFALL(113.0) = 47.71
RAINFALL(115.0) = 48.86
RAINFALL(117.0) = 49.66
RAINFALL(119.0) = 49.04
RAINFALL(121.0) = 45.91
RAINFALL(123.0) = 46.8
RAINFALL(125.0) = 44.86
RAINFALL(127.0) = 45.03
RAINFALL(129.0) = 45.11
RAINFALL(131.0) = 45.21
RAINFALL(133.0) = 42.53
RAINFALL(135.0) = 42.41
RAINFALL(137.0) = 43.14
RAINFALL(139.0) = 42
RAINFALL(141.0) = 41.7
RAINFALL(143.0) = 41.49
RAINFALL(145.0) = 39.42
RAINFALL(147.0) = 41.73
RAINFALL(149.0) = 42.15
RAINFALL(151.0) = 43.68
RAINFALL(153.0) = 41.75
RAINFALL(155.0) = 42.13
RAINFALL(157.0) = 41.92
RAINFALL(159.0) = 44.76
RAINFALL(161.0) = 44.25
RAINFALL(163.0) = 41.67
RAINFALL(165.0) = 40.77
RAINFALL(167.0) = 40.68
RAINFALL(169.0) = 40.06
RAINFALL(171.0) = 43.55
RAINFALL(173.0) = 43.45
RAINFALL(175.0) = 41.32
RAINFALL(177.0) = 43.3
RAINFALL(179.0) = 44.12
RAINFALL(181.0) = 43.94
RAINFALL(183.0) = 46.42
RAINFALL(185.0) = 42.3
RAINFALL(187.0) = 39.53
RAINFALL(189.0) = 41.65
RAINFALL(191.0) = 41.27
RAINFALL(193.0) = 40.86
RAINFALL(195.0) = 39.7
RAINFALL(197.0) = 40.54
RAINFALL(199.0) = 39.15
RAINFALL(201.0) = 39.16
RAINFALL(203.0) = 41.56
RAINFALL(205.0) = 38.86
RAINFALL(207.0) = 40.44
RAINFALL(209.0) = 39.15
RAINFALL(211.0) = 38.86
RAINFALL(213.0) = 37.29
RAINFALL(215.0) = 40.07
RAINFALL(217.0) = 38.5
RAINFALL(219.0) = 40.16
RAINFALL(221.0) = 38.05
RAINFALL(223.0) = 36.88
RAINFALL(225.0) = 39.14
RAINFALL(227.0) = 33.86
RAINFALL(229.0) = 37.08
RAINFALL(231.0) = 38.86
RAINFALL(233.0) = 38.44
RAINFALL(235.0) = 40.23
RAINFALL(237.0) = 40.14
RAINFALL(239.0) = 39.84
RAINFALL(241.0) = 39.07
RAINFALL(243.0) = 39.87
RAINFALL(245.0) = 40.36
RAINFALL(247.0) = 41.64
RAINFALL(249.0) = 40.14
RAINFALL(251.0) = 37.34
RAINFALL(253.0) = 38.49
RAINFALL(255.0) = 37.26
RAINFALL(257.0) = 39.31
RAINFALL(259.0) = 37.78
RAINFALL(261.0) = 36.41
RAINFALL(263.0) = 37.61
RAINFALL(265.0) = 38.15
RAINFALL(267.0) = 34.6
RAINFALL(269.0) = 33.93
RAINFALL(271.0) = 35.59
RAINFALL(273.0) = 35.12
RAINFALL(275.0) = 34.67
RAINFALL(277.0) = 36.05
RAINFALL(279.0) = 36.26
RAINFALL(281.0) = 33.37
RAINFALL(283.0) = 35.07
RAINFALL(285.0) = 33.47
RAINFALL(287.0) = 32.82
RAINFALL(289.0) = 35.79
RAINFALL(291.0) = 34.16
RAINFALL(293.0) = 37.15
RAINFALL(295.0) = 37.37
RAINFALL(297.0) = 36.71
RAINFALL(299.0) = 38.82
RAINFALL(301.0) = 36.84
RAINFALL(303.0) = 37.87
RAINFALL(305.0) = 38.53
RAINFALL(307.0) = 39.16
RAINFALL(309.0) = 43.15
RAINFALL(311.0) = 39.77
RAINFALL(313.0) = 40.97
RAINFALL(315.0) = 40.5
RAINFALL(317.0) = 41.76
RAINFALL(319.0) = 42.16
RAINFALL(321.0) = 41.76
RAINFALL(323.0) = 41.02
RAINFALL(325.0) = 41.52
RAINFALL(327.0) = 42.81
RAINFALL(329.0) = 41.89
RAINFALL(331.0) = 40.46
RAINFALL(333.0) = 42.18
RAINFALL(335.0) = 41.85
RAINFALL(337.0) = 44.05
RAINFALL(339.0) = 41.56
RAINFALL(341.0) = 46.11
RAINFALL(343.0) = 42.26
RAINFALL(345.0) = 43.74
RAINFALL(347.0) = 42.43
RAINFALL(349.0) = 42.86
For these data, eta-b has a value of 0.89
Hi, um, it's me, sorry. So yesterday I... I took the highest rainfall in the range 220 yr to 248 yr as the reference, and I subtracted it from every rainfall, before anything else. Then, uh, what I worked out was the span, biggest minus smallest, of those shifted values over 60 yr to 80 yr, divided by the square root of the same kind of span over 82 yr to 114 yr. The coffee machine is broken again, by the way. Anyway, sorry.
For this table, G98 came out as 3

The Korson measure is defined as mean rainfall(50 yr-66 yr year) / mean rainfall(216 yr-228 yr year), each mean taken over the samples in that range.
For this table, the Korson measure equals 1.41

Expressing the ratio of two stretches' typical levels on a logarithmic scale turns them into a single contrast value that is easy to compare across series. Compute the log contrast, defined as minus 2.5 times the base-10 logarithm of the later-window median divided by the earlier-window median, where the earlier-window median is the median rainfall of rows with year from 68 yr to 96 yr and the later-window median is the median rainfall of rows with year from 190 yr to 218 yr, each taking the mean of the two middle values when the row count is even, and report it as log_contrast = 0.36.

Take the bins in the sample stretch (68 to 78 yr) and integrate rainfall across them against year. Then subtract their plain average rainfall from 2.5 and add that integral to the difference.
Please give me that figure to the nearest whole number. 504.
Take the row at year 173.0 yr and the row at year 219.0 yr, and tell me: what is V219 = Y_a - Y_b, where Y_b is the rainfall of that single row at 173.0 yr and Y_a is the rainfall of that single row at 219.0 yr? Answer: -3.3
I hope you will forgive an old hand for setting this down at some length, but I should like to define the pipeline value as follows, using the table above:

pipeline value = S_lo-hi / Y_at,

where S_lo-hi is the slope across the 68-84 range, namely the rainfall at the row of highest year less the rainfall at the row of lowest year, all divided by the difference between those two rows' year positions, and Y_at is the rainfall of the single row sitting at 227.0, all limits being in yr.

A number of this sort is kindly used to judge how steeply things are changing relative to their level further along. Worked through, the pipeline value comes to -0.010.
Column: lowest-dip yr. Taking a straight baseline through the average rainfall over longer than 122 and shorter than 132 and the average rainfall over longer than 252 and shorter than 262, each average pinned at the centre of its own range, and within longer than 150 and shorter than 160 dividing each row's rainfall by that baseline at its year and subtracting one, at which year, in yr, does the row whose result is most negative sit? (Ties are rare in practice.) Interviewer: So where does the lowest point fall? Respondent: 153.0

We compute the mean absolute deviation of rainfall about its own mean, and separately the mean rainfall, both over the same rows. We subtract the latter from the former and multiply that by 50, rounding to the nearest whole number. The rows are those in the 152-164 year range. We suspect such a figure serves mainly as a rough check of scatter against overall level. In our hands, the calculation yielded -2079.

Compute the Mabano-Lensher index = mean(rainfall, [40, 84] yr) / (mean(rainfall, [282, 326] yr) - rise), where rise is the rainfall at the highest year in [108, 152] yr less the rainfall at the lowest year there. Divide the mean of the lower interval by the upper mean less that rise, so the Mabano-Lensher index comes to 1.16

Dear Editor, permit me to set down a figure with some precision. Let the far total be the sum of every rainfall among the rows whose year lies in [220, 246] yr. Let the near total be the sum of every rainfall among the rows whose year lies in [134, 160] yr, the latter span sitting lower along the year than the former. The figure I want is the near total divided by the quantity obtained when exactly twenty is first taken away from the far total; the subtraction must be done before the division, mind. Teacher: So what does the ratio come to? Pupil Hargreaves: 1.14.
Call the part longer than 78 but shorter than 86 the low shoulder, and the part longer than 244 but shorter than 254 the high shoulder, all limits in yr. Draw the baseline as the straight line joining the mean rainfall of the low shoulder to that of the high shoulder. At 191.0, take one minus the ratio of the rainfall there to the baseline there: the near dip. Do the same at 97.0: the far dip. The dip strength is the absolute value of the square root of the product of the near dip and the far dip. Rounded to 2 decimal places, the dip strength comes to 0.06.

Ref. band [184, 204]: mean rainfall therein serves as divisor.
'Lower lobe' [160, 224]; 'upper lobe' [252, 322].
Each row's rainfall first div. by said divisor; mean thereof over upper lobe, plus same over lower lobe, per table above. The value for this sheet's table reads 1.93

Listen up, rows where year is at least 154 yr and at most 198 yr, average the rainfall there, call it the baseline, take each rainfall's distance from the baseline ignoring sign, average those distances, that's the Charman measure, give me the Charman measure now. 1.49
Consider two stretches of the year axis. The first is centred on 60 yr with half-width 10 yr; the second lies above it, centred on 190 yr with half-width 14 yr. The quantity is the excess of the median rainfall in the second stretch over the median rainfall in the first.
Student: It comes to -12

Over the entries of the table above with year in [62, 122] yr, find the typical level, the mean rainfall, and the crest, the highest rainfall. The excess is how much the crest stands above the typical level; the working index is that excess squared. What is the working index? 53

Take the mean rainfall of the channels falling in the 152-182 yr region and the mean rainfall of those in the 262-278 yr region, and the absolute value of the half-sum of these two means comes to 39.1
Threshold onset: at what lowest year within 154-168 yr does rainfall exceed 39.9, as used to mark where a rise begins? 155.0 yr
